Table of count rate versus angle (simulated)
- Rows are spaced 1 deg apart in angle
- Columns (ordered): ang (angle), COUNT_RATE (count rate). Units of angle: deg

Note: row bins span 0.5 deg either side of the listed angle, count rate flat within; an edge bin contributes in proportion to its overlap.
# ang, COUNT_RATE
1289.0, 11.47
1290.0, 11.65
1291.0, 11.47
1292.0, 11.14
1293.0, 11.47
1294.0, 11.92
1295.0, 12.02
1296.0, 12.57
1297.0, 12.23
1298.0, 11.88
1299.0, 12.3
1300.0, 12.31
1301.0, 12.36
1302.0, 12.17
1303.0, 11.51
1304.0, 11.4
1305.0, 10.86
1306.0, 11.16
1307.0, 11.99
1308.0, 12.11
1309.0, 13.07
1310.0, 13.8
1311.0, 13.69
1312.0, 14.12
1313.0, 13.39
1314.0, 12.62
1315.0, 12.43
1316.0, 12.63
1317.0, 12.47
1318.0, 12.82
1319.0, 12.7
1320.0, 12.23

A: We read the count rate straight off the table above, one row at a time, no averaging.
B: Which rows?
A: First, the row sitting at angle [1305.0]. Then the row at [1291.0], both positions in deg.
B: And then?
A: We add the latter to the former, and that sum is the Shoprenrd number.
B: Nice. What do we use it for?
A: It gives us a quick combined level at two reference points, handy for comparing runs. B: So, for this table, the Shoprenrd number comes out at 22.3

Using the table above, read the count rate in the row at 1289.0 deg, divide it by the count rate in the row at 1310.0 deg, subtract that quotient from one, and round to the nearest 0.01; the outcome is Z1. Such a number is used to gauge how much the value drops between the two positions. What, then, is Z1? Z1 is 0.17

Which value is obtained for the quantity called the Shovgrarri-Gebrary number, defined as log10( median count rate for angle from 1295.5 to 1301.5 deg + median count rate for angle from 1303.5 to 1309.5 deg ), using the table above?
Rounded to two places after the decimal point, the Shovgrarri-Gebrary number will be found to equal 1.38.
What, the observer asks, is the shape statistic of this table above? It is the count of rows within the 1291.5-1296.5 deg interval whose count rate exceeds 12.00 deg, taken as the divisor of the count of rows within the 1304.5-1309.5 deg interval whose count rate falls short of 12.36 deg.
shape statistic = 2.0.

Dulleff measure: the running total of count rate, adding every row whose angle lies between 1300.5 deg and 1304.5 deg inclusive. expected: 47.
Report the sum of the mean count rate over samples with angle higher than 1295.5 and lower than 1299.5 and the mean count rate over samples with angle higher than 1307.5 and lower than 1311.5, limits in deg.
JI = 25.4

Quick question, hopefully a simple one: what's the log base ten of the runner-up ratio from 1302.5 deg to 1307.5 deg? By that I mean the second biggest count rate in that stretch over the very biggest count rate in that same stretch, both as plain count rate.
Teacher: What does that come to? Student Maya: -0.0177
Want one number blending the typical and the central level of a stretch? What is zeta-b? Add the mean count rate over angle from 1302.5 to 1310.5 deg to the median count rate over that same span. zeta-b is 23.7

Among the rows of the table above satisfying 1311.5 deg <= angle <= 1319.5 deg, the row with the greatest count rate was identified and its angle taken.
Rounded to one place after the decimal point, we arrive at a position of 1312.0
